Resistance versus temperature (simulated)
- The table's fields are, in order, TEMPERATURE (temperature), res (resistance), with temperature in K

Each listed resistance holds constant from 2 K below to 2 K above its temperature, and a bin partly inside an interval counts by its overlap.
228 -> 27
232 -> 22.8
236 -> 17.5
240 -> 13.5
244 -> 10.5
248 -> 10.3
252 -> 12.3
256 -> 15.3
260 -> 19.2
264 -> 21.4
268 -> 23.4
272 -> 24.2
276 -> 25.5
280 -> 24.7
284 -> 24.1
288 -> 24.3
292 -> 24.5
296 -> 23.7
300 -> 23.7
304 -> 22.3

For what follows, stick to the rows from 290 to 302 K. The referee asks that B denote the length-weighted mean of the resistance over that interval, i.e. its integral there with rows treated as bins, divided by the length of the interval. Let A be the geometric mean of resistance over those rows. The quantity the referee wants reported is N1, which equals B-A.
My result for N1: 0.00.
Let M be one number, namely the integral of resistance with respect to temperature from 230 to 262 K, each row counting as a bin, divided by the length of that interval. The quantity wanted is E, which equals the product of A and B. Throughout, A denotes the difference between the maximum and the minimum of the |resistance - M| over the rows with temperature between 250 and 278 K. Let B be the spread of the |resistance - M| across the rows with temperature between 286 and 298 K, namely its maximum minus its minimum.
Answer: 8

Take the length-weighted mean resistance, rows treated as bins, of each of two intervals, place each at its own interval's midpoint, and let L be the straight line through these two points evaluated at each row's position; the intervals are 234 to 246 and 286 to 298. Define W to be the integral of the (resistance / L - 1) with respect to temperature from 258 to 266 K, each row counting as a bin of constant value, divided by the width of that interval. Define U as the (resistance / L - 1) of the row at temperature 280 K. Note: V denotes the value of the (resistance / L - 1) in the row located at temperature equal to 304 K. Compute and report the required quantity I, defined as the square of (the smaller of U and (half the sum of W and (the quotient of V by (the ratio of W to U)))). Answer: 0.001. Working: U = 0.1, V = -0.16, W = 0.11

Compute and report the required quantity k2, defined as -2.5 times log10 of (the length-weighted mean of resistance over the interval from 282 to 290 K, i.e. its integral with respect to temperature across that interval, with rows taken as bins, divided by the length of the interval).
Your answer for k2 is -3.46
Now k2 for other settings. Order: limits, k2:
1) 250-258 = -2.85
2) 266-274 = -3.44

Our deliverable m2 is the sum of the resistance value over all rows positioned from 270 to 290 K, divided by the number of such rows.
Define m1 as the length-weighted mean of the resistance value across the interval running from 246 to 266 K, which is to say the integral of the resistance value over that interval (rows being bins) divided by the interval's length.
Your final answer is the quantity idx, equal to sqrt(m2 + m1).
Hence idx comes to 6.3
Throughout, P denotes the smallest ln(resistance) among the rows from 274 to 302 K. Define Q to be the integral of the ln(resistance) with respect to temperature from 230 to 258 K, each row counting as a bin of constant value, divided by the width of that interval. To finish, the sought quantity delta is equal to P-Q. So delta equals 0.5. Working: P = 3.2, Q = 2.6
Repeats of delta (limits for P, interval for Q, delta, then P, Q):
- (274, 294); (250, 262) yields 0.5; 3.2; 2.7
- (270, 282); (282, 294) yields 0.0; 3.2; 3.2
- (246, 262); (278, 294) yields -0.9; 2.3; 3.2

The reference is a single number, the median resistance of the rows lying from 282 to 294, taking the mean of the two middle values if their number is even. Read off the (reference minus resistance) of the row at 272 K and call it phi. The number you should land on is 0.1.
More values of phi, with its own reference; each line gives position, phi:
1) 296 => 0.6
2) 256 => 9.0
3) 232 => 1.5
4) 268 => 0.9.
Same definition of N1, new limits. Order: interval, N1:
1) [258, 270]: 0.07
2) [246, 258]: 0.16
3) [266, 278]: 0.02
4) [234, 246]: 0.30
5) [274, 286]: 0.01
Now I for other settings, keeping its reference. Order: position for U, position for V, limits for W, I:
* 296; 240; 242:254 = 0.021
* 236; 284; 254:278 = 0.024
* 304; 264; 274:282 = 0.026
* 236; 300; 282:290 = 0.052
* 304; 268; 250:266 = 0.026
